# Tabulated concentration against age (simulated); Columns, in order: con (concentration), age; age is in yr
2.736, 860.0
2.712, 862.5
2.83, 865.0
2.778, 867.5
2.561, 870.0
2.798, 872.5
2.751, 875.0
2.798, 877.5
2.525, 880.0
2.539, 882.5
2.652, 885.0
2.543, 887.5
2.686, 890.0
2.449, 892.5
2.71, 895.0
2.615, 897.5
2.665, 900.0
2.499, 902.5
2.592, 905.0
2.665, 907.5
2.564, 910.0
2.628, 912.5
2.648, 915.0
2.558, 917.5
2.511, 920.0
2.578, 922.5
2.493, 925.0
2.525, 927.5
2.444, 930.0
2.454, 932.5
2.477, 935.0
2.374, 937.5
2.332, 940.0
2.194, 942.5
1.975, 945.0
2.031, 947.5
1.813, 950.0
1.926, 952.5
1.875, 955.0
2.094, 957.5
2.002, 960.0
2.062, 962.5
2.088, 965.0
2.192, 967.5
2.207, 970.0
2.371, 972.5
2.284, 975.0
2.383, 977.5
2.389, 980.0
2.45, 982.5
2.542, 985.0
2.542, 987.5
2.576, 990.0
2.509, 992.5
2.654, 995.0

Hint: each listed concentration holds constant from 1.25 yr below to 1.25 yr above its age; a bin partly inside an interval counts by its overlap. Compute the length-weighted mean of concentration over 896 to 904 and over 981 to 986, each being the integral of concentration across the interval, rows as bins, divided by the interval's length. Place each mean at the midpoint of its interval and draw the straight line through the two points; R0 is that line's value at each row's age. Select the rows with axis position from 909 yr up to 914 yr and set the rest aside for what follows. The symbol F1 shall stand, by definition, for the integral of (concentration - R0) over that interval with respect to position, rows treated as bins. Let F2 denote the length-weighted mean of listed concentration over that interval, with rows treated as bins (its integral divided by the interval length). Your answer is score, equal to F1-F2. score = -2.5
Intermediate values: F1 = 0.1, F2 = 2.60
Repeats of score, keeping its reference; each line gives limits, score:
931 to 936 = -2.9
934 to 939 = -3.1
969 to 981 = -4.4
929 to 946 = -6.1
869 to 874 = -2.4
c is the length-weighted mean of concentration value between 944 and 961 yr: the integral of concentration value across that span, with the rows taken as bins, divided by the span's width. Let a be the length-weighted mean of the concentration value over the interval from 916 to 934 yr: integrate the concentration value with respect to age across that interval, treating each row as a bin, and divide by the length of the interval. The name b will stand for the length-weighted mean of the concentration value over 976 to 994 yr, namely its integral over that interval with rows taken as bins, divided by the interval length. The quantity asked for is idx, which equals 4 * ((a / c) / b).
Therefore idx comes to 2.1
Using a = 2.51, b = 2.48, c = 1.96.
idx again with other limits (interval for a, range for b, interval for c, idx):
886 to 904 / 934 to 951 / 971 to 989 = 2.0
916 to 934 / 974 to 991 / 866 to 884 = 1.5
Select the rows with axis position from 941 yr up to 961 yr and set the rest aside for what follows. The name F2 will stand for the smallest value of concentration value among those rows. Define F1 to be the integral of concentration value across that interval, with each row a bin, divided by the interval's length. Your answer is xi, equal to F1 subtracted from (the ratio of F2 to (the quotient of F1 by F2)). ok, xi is -0.34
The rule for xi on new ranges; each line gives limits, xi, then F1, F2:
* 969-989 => -0.37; 2.40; 2.207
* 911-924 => -0.14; 2.58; 2.511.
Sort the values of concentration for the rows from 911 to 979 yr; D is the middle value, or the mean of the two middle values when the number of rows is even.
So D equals 2.3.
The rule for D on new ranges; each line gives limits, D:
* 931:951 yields 2.3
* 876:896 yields 2.6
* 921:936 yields 2.5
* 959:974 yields 2.1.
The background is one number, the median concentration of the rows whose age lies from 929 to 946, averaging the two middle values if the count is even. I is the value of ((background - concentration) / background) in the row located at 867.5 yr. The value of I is -0.17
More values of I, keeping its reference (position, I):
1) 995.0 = -0.12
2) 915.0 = -0.12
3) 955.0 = 0.21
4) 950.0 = 0.24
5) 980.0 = -0.01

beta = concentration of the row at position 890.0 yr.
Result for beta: 2.686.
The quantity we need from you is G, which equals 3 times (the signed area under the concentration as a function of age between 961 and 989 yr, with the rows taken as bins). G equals 195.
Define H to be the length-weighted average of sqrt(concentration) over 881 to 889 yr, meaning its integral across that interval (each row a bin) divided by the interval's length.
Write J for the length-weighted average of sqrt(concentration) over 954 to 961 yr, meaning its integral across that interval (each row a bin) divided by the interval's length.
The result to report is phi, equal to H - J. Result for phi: 0.19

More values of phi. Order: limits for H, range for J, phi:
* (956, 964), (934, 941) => -0.12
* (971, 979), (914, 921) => -0.07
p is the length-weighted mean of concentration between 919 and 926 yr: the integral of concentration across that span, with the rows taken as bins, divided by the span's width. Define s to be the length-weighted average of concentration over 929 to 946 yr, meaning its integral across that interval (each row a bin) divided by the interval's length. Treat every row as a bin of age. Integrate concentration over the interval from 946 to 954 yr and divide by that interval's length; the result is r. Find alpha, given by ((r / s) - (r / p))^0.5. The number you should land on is 0.26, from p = 2.53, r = 1.9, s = 2.32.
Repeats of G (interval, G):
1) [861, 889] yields 225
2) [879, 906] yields 210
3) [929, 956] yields 176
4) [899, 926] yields 209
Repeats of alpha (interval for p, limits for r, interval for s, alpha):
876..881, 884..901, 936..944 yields 0.40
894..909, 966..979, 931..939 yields 0.26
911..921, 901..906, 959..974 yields 0.44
